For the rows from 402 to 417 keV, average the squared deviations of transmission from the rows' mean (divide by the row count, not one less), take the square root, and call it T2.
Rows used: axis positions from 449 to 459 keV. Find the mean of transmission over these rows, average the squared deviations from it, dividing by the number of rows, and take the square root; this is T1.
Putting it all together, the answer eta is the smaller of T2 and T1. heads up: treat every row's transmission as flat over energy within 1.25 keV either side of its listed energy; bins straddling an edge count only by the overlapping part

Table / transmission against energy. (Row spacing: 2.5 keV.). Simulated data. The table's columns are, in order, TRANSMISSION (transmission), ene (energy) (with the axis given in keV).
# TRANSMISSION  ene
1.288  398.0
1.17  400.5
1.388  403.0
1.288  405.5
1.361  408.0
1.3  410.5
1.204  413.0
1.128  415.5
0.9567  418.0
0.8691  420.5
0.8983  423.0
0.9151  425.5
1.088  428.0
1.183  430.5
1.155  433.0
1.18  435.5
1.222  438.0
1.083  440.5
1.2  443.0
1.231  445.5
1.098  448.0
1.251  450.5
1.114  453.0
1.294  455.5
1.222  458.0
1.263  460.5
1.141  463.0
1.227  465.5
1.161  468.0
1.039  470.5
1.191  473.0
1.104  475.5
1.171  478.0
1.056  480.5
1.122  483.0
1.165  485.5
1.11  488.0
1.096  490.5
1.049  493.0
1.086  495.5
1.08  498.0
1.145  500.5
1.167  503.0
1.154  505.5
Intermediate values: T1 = 0.07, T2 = 0.09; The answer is 0.066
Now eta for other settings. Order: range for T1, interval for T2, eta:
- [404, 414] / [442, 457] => 0.056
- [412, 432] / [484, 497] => 0.038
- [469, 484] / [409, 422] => 0.055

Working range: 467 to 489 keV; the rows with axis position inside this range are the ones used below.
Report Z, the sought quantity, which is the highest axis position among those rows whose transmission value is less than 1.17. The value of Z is 488.0 keV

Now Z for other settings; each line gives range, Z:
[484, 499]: 498.0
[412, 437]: 433.0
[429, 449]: 448.0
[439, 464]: 463.0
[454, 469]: 468.0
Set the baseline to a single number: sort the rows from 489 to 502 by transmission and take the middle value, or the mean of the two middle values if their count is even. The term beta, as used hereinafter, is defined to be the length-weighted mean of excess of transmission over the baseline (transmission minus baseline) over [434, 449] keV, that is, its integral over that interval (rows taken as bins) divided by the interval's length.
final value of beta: 0.08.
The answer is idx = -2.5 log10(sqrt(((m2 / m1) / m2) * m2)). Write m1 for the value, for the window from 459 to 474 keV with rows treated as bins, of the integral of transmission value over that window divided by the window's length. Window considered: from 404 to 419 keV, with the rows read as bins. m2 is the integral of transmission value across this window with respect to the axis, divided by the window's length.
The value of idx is -0.019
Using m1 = 1.17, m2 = 1.21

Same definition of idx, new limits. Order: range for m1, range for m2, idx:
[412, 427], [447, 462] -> -0.106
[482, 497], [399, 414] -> -0.083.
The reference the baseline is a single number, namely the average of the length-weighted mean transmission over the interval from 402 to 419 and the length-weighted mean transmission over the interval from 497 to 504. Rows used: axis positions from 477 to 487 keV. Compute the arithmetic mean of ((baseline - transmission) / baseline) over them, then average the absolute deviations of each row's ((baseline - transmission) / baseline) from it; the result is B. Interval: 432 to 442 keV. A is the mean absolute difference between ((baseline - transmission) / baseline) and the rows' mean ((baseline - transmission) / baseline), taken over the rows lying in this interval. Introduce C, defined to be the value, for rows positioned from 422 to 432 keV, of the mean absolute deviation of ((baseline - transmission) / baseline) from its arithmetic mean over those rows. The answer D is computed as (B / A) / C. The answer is 10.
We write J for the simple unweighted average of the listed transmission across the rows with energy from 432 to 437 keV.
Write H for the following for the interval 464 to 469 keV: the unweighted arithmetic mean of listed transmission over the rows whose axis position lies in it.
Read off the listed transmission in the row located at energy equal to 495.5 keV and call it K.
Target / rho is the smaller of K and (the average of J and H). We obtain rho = 1.09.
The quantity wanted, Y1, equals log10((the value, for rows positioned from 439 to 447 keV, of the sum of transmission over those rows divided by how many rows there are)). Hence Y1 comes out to 0.069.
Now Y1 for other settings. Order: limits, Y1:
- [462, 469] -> 0.071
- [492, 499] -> 0.030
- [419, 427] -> -0.049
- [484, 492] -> 0.051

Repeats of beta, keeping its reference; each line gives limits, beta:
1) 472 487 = 0.05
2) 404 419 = 0.13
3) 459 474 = 0.08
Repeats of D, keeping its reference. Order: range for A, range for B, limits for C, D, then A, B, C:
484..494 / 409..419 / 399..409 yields 52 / 0.027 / 0.0886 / 0.062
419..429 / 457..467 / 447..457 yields 7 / 0.061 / 0.0305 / 0.070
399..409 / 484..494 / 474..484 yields 16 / 0.062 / 0.0275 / 0.028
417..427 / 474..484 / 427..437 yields 47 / 0.022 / 0.0281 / 0.027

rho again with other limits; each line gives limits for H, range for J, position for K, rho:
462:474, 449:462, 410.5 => 1.19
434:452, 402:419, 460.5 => 1.21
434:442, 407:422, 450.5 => 1.15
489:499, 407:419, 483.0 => 1.12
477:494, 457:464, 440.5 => 1.08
